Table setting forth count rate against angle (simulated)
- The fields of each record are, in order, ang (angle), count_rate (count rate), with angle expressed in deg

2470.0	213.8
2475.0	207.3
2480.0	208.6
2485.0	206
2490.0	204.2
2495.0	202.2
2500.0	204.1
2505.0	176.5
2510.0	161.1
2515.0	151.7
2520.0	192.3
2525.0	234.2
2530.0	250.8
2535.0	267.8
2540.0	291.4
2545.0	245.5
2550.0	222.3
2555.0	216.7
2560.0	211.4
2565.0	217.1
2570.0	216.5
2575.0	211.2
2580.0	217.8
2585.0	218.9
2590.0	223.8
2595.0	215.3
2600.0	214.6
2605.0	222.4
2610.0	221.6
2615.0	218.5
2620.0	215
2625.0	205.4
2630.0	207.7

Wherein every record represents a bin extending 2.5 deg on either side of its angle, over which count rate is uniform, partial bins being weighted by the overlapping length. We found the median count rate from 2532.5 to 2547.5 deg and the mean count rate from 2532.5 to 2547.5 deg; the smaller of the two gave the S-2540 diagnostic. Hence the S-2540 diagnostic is 268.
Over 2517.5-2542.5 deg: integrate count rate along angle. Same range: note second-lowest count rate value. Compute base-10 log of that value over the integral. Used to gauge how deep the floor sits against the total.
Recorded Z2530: -1.42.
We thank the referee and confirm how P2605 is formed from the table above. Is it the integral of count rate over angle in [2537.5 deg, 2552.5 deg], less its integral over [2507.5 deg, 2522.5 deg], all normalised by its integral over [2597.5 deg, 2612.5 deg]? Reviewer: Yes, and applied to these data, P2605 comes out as 0.386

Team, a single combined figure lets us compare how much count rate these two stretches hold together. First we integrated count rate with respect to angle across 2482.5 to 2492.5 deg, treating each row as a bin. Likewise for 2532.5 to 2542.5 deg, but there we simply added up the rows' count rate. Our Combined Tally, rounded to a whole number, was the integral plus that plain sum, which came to 2610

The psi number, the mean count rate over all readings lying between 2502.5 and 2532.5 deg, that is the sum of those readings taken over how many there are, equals 194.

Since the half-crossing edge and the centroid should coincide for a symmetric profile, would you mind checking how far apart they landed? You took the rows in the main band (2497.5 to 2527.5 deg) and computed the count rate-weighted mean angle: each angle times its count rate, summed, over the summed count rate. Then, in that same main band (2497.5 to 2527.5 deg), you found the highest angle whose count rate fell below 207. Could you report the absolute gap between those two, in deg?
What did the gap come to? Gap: 7.1 deg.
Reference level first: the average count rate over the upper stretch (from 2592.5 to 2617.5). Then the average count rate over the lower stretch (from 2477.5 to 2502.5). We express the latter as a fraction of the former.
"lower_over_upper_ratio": 0.94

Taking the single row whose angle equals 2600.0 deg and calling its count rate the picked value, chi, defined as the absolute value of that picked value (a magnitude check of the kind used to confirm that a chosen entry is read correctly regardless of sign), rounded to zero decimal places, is 215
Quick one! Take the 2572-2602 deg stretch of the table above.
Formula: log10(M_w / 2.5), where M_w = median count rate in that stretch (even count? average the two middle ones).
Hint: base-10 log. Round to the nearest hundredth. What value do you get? 1.94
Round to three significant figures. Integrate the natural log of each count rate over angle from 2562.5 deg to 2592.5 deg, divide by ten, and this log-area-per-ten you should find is 16.1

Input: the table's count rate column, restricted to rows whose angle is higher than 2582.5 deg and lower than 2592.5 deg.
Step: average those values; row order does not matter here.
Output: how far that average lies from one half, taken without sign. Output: 221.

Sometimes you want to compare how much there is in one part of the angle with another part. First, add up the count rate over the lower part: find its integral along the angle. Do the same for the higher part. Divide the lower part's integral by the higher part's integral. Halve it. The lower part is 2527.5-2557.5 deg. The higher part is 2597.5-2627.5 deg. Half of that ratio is 0.576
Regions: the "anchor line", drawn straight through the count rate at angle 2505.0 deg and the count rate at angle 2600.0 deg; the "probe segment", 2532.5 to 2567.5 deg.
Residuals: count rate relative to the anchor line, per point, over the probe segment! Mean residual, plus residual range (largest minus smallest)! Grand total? 132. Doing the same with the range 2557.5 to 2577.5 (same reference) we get 22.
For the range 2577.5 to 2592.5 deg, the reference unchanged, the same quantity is 14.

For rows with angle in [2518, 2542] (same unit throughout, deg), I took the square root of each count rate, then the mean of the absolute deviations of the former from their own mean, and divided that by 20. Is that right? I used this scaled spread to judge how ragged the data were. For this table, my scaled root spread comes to 0.044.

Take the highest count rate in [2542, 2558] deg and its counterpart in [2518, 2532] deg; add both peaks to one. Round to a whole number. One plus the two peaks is 497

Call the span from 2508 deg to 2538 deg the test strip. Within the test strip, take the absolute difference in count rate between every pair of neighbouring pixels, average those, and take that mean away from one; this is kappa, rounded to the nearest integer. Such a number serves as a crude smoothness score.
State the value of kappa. -24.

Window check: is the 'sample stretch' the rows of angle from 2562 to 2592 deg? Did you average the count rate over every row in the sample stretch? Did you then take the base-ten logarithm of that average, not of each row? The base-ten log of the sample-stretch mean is 2.34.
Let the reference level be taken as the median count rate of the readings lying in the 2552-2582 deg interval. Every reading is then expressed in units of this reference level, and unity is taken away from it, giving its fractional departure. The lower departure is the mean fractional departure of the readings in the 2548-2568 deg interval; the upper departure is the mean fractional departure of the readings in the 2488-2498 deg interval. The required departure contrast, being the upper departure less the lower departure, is -0.06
